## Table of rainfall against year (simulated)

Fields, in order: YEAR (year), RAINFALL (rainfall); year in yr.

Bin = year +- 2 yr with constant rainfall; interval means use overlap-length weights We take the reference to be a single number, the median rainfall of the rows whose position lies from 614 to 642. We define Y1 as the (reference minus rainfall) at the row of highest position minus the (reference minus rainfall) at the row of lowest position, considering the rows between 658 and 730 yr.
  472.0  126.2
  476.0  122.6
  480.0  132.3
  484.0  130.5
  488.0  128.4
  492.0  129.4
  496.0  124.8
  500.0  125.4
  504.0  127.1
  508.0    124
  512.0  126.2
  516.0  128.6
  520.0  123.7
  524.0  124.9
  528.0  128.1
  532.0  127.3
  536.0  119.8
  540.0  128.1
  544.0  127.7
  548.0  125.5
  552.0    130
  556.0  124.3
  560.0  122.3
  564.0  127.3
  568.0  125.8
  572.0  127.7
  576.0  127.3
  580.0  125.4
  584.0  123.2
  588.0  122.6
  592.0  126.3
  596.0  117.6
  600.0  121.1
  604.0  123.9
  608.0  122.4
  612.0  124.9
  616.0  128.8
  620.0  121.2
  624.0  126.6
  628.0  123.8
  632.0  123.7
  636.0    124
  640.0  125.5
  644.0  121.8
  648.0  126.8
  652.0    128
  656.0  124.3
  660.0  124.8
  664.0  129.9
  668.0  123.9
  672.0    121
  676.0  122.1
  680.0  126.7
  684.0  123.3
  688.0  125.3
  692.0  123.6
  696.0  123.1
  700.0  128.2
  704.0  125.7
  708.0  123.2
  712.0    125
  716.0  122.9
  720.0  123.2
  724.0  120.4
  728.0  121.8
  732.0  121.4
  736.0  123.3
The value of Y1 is 3.0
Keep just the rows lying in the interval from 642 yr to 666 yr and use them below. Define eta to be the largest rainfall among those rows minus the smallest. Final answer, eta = 8.1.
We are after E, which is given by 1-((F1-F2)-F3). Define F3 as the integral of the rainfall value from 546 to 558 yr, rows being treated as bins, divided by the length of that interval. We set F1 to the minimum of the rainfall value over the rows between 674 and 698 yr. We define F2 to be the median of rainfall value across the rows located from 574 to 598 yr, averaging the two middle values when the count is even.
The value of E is 130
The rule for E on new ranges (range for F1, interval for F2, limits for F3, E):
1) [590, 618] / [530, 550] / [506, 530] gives 137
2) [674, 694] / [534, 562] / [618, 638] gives 128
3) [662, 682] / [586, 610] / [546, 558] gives 129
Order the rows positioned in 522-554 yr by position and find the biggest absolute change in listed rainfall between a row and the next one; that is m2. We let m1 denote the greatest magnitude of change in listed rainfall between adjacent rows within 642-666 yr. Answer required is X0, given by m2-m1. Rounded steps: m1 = 5.1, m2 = 8.3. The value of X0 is 3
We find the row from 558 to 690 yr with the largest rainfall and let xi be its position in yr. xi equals 664.0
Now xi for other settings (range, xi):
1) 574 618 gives 616.0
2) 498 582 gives 552.0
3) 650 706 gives 664.0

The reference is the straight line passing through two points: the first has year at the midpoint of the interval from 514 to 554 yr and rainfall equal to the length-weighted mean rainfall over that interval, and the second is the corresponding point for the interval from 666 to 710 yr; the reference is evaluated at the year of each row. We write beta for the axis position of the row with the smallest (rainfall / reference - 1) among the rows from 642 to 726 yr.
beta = 672.0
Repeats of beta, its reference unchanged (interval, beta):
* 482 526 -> 520.0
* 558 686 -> 596.0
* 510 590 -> 536.0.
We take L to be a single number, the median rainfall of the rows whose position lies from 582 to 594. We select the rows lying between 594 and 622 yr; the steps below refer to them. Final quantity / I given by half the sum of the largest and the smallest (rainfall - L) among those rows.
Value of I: 0.0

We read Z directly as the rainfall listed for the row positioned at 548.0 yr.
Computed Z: 125.5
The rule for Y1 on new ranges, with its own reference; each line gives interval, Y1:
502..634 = 3.4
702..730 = 3.9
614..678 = 6.7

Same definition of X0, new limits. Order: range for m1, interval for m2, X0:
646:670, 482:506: -1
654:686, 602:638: 2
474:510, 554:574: -5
